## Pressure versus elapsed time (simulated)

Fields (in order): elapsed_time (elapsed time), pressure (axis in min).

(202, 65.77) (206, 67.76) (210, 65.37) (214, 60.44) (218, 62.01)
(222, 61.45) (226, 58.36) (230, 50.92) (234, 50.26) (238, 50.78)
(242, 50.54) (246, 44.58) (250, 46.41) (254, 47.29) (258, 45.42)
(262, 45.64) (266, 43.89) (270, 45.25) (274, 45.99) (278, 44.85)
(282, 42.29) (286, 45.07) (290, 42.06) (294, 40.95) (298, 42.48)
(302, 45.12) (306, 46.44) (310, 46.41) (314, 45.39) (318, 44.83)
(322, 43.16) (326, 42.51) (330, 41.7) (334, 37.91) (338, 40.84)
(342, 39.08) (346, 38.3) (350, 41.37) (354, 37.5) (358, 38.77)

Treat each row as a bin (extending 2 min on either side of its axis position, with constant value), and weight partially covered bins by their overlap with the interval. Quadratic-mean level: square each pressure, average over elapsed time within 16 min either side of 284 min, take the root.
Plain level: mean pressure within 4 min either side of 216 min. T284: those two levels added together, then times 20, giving 2098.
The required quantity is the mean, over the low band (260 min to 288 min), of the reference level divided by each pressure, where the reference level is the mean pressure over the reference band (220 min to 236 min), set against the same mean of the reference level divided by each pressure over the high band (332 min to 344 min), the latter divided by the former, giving 1.14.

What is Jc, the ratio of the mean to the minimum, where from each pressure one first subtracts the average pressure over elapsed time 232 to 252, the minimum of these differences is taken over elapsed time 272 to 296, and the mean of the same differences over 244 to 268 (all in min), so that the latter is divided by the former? 0.39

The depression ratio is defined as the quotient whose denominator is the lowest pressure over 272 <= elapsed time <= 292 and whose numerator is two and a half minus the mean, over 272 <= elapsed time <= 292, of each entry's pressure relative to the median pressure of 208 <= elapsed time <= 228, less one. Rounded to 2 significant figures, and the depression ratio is 0.066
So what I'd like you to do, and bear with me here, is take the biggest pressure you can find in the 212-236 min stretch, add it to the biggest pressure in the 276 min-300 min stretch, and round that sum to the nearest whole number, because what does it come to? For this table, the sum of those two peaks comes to 107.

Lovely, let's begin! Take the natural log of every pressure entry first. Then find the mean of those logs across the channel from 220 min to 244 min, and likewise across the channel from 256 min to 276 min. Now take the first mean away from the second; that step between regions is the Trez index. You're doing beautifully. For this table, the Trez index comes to -0.17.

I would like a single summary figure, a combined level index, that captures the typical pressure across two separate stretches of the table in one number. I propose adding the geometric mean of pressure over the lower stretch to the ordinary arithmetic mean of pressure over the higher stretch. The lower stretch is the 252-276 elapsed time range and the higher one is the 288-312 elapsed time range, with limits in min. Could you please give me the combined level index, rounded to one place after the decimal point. 89.5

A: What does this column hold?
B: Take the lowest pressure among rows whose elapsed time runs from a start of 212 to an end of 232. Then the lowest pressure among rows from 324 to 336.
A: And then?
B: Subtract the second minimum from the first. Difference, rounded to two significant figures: 13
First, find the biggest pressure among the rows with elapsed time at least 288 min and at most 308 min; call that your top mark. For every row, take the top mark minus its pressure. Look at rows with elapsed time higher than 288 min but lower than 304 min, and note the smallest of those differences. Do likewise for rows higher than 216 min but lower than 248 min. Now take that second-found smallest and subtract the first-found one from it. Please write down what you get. -17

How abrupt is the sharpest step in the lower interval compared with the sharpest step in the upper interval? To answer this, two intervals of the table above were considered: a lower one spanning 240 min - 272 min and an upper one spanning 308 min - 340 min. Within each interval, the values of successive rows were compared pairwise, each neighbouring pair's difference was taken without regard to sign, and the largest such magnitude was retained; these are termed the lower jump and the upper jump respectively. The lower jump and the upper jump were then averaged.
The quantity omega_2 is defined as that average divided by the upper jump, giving 1.29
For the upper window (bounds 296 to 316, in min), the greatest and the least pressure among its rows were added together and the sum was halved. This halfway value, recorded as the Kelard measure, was 44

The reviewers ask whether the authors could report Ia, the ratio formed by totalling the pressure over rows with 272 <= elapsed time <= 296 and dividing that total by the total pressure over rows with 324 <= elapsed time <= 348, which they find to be 1.09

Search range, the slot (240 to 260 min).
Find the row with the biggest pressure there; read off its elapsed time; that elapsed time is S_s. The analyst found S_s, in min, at 242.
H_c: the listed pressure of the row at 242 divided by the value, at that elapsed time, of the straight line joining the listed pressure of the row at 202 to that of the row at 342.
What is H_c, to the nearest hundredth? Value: 0.87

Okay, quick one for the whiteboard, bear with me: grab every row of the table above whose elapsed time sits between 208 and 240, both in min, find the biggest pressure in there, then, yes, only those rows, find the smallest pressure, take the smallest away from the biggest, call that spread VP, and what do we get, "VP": 15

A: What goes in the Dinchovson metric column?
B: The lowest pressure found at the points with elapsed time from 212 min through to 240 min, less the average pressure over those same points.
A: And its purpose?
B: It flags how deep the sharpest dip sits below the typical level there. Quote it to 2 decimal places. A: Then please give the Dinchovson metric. -6.06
